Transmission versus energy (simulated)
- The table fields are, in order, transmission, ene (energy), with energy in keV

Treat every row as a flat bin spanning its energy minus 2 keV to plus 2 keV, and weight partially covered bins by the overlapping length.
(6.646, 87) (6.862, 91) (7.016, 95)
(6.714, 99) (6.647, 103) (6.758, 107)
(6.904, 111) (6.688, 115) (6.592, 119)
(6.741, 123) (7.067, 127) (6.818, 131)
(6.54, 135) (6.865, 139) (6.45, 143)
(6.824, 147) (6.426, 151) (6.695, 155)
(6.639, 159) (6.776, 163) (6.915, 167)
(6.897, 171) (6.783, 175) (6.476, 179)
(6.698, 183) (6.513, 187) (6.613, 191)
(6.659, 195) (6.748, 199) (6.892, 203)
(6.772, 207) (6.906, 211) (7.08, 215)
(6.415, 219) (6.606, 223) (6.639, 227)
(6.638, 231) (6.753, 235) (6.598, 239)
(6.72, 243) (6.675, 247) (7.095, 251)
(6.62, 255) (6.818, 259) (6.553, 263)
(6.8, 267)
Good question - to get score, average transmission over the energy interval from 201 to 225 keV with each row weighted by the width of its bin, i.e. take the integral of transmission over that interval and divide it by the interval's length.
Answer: 6.78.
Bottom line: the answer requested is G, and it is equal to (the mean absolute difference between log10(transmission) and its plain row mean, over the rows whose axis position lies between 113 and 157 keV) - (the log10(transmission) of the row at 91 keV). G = -0.827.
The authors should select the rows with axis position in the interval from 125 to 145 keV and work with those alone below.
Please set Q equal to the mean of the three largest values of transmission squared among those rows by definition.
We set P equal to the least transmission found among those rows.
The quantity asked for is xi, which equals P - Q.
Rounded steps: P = 6.45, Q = 47.9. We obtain -41.40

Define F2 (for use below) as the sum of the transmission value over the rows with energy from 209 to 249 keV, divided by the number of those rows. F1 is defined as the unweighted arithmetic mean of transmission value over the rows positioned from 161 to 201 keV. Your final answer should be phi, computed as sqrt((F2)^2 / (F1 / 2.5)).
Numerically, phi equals 4.092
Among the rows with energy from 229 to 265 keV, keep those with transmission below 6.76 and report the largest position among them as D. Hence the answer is 263 keV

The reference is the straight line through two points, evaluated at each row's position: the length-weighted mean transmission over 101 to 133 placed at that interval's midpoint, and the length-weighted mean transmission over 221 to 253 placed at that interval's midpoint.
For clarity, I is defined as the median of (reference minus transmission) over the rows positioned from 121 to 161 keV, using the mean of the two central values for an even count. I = 0.0476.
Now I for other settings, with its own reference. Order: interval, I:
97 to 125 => 0.0721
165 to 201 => 0.0451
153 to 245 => 0.0451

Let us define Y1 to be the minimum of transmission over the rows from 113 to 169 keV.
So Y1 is 6.426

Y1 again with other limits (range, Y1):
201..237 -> 6.415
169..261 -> 6.415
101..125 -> 6.592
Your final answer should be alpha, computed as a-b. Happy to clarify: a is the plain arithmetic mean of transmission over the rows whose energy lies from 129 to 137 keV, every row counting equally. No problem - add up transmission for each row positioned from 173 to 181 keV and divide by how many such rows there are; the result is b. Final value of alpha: 0.05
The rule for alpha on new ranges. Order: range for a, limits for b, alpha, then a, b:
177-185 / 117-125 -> -0.08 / 6.59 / 6.67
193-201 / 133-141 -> 0.00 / 6.70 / 6.70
